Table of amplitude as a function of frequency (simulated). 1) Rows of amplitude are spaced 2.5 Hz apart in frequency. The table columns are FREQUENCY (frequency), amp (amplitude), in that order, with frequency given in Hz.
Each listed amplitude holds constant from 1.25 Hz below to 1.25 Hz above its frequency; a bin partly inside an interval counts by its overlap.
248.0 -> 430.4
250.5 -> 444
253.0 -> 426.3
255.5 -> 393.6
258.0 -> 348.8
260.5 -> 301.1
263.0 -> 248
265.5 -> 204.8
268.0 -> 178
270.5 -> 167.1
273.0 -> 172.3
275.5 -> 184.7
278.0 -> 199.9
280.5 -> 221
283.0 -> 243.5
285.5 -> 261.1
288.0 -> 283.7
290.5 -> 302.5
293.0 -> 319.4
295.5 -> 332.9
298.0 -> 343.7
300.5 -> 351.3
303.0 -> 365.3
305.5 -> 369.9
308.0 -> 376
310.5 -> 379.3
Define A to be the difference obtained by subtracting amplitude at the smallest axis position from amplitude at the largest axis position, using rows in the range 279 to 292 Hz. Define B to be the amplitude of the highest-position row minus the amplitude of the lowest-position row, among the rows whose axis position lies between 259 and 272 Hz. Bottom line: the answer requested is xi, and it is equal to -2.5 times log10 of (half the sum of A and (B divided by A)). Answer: -4.0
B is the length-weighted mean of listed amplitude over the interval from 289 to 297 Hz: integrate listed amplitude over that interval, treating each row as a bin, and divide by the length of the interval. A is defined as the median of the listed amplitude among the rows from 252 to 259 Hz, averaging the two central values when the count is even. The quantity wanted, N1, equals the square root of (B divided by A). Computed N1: 0.90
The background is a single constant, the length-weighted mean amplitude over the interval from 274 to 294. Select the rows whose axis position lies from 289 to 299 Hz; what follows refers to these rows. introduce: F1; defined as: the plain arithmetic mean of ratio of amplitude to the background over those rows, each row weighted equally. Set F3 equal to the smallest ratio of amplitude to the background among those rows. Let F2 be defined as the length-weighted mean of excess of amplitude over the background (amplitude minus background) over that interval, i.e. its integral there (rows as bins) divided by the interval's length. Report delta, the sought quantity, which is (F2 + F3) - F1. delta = 73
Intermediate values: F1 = 1.30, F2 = 73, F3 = 1.21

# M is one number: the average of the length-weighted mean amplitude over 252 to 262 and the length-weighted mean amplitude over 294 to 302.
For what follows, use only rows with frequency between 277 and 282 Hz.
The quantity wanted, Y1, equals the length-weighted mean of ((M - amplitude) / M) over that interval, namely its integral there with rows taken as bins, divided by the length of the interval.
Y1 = 0.4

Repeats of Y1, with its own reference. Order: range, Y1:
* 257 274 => 0.3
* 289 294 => 0.1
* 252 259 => -0.1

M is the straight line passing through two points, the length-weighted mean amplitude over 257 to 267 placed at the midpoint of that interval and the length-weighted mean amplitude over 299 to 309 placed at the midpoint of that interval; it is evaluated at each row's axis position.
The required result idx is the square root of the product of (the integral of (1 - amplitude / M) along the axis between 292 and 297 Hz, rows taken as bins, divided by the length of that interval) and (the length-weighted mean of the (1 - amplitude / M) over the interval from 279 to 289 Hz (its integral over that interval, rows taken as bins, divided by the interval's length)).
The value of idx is 0.102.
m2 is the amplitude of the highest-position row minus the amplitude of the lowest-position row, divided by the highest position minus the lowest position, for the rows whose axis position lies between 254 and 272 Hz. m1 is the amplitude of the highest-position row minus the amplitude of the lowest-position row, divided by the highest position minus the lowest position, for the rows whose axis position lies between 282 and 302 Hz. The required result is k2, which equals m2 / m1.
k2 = -2.5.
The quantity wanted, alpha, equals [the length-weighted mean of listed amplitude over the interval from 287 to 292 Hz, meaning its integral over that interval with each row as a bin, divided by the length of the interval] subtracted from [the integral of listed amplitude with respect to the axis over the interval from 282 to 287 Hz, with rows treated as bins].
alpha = 977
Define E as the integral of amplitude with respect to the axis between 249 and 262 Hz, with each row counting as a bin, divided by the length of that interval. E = 381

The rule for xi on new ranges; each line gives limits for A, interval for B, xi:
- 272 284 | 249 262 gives -3.8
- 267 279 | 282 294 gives -2.8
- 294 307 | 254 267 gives -3.0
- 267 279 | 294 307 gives -2.7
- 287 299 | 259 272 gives -3.7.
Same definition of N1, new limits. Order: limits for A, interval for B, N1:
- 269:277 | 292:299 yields 1.39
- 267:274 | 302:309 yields 1.47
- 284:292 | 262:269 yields 0.86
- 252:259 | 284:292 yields 0.85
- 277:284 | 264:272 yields 0.91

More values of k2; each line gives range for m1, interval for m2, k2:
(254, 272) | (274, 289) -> -0.5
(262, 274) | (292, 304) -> -0.6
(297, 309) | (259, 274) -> -3.2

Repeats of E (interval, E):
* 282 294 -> 282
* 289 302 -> 330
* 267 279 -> 180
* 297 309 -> 361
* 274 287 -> 222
